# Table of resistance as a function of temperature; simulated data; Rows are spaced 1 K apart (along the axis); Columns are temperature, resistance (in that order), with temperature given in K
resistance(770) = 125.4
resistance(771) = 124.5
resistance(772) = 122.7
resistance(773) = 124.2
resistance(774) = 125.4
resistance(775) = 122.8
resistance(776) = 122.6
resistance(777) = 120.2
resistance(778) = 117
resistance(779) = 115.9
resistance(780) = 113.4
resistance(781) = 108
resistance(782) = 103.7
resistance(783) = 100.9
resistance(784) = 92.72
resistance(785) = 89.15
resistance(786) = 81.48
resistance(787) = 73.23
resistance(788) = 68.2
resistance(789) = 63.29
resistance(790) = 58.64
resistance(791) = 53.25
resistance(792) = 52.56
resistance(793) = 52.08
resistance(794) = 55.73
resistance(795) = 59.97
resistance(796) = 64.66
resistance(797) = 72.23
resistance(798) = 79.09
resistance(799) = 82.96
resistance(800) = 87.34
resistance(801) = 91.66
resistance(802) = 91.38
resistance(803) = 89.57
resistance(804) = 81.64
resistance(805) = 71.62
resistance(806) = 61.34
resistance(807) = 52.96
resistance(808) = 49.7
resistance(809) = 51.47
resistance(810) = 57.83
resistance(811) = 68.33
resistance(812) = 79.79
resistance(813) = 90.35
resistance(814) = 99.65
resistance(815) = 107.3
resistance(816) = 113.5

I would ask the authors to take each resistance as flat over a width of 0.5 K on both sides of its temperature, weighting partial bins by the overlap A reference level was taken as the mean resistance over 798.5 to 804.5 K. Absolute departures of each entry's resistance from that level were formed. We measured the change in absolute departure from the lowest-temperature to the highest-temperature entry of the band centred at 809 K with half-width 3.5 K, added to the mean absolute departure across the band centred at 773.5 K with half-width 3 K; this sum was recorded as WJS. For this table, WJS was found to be 18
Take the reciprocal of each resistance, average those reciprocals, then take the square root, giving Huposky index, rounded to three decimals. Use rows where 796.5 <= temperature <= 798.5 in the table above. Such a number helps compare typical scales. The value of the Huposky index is 0.115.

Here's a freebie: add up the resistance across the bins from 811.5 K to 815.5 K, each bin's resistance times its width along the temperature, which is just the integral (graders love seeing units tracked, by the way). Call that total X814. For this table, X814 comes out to 377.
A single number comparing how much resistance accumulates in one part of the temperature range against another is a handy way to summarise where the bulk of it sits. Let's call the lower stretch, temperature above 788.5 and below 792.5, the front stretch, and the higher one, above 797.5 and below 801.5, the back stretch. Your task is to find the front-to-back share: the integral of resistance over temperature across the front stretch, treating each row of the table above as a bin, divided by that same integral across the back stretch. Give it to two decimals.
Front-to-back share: 0.67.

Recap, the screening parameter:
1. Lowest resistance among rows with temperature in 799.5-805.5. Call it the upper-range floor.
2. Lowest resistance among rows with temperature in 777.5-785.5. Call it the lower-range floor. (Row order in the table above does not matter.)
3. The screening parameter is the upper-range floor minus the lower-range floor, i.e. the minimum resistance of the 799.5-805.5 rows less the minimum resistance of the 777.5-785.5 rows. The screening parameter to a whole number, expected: -18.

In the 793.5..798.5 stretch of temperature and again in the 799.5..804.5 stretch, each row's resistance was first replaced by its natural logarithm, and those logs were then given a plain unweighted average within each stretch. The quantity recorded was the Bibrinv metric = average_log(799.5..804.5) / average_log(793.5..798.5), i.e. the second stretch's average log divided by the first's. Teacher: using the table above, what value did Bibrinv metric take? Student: 1.07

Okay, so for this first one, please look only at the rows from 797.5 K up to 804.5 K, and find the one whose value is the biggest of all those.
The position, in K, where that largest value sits 801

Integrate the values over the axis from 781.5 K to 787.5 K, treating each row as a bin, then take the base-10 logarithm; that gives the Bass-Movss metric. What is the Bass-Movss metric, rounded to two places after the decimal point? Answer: 2.73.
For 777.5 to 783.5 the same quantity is 2.82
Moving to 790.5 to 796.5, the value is 2.53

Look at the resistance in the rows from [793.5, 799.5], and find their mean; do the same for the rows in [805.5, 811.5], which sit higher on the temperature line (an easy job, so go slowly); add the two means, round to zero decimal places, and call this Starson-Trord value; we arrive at 126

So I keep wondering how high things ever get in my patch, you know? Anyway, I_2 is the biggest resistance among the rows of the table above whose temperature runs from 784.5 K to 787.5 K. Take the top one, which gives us 89.15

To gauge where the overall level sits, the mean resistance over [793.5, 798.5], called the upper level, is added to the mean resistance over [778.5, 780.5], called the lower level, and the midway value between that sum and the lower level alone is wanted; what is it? 148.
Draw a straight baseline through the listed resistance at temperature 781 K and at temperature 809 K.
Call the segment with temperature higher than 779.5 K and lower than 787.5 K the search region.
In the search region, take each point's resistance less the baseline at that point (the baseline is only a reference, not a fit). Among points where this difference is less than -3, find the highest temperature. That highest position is 787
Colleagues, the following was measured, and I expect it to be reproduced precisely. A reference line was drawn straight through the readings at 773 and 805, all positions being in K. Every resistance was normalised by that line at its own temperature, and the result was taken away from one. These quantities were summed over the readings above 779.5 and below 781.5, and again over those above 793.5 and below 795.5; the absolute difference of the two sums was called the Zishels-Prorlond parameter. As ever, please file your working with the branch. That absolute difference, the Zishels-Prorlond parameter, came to 0.68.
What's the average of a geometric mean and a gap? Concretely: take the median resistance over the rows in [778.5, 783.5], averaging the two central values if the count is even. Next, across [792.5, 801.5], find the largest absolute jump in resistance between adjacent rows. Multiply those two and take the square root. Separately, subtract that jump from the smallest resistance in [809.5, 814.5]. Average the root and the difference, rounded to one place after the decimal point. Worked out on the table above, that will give 39.4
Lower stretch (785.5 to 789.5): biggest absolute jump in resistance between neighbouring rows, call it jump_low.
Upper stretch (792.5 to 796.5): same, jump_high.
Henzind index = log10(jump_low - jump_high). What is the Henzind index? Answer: 0.55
